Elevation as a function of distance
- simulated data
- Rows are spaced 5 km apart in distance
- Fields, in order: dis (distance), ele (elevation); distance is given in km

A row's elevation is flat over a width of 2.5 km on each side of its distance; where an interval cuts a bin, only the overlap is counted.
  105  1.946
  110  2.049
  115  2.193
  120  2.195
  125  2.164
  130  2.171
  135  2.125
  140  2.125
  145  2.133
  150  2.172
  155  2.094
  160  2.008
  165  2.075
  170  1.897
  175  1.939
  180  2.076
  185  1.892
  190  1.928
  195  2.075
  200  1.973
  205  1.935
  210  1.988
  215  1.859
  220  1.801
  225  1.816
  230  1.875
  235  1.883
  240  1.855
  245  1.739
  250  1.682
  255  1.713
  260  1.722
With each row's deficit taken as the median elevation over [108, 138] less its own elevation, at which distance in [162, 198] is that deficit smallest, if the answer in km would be 180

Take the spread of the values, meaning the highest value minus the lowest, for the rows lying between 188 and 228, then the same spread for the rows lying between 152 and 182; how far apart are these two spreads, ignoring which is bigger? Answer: 0.08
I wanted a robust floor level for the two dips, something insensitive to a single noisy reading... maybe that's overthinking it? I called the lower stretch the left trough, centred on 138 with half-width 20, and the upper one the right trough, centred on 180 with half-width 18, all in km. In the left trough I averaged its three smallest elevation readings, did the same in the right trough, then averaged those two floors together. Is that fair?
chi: 2.01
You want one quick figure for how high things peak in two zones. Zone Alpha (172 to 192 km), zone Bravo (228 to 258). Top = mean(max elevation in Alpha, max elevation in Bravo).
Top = 1.98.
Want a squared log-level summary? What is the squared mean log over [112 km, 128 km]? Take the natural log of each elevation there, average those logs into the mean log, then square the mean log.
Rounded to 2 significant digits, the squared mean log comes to 0.61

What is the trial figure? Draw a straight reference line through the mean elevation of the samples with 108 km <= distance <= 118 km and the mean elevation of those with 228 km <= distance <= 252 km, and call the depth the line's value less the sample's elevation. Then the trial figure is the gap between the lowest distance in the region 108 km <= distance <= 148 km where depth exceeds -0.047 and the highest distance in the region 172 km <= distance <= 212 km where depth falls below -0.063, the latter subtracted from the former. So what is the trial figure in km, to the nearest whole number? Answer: -100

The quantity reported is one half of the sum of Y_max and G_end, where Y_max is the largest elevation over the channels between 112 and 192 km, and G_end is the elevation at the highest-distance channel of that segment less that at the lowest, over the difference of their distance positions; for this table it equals 1.10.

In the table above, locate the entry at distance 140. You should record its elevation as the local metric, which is 2.125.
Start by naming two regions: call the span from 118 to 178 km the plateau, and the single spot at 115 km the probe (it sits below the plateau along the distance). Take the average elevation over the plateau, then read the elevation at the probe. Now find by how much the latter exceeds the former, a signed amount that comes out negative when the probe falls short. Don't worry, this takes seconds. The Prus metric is 0.102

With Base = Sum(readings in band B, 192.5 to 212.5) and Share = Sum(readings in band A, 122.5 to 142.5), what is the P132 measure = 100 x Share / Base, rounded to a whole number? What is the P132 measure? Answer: 108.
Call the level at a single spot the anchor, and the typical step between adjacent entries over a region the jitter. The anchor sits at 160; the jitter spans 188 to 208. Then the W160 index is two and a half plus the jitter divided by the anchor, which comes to 2.55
